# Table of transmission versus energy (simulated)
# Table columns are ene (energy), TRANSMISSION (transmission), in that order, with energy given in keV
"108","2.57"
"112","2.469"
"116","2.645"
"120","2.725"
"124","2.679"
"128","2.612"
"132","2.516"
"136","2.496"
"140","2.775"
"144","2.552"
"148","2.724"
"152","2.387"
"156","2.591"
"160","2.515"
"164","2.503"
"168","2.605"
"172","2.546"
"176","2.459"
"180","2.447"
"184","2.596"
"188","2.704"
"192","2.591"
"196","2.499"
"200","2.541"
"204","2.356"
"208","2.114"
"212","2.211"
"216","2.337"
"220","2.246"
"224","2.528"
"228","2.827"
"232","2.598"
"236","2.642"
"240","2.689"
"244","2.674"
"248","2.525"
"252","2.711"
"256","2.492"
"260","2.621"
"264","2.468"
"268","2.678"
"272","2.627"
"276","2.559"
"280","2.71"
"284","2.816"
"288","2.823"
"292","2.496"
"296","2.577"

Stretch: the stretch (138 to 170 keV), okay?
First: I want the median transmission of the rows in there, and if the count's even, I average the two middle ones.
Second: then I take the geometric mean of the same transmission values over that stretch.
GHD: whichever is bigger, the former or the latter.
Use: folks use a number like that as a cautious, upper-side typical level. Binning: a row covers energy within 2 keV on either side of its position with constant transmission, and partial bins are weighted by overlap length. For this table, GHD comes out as 2.58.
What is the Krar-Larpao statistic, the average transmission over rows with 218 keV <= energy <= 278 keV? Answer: 2.59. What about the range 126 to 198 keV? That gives 2.56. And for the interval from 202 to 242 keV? 2.45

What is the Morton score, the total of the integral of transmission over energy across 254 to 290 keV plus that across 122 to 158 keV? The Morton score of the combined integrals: 189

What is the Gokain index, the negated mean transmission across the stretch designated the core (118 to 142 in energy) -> -2.63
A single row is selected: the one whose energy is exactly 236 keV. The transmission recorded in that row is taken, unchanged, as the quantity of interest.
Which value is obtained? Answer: 2.642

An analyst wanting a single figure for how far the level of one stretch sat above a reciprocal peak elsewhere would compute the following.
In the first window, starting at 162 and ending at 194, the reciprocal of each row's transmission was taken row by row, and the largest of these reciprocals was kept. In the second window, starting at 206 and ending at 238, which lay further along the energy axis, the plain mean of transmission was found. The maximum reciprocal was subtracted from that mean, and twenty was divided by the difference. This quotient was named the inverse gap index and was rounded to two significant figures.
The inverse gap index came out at 9.9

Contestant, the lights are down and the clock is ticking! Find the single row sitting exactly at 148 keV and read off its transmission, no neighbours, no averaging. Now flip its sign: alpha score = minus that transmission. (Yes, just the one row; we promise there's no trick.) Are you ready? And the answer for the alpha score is -2.72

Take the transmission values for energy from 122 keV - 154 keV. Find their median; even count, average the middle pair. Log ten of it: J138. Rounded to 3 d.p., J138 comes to 0.412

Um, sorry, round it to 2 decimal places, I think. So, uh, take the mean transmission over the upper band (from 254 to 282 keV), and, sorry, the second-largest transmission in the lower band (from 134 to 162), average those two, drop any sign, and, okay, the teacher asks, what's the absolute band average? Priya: 2.66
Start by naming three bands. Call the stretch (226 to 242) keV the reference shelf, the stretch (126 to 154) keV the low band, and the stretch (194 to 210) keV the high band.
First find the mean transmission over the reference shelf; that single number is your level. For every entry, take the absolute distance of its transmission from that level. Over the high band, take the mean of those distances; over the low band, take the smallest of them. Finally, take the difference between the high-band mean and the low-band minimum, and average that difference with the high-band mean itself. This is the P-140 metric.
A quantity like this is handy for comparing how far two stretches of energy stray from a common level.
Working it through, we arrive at 0.29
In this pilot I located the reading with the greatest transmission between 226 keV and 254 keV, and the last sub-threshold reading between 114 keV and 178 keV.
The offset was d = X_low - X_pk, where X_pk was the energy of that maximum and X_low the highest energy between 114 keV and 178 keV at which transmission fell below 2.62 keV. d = -52 keV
